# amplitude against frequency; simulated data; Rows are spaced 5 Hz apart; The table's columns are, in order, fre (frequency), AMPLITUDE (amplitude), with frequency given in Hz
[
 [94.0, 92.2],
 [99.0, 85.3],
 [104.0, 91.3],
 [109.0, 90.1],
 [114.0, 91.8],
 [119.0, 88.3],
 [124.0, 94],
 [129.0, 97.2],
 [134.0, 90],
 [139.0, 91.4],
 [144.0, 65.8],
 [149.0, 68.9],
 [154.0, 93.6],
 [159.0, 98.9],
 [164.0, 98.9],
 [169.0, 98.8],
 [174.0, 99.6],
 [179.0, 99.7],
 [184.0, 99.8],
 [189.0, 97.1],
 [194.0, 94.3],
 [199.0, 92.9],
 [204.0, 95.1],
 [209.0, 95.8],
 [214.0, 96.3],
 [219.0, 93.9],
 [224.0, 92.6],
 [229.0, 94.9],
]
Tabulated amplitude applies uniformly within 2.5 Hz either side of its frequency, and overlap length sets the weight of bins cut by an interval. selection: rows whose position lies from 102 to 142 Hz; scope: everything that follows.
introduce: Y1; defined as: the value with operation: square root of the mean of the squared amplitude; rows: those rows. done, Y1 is 91.8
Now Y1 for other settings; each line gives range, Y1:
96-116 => 89.7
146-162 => 88.1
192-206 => 94.1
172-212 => 96.8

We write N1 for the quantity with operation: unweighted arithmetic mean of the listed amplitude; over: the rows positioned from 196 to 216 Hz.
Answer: 95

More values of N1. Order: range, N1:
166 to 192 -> 99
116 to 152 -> 85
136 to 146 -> 79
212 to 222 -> 95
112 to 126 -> 91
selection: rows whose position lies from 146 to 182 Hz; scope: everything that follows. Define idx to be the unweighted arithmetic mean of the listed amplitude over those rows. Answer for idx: 94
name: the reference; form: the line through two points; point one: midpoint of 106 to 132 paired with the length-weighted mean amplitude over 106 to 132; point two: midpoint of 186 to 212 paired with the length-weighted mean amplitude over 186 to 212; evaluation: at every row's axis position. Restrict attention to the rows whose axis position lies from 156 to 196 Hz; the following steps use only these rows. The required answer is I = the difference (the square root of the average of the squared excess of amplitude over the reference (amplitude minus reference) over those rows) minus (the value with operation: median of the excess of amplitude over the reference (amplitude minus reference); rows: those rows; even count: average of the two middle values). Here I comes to -1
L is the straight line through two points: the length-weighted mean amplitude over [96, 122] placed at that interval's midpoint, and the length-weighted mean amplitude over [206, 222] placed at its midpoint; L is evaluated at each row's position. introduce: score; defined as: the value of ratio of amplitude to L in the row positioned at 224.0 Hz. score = 0.97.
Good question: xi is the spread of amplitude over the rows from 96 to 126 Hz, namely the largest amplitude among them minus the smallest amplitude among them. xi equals 8.7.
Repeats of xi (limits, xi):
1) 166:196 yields 5.5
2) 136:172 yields 33.1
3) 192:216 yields 3.4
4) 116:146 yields 31.4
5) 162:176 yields 0.8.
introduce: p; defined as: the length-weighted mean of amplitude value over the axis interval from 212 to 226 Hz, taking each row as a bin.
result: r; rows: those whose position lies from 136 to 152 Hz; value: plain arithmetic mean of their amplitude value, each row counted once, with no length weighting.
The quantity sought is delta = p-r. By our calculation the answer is 19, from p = 94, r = 75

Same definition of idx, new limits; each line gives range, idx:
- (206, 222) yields 95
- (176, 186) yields 100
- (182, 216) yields 96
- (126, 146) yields 86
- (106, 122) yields 90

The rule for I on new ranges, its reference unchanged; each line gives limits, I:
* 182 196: 1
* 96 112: 5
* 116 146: 14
